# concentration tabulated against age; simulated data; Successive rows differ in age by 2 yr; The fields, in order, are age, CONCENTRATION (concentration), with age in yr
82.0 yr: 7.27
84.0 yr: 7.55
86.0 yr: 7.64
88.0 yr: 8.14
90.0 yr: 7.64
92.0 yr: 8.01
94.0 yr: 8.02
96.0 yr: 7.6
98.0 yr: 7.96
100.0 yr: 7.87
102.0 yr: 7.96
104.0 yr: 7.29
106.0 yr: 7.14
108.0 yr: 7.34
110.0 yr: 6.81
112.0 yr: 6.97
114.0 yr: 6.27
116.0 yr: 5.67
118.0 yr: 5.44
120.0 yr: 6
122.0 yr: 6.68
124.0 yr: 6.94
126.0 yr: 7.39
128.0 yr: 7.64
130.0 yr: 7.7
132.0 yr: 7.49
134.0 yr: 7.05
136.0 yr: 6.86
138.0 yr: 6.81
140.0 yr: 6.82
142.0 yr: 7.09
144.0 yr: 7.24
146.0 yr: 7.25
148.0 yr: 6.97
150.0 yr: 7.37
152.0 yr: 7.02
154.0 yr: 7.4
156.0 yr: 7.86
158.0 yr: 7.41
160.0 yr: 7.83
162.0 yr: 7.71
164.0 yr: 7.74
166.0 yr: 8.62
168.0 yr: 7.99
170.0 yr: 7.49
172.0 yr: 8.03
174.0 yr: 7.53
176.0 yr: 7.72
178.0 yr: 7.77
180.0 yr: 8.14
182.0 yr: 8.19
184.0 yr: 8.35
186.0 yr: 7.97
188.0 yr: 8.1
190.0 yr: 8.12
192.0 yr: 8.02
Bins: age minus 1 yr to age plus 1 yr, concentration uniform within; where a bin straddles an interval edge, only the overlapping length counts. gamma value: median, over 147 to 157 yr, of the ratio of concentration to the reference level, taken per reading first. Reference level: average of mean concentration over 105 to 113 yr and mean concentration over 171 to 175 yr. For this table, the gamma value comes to 0.99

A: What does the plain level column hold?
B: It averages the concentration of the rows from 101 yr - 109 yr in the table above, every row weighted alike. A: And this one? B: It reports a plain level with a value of 7.43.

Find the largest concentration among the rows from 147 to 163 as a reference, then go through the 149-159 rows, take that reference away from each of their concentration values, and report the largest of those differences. 0.0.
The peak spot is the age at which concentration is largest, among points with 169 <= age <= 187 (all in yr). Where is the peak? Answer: 184.0 yr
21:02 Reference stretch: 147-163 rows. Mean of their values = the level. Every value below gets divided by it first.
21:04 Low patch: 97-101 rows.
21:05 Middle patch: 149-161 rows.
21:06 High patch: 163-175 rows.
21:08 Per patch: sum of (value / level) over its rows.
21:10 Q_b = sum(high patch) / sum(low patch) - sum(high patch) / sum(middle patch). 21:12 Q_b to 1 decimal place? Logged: 1.9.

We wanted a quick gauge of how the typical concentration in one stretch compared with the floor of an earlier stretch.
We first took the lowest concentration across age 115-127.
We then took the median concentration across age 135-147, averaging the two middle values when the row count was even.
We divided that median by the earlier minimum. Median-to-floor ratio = 1.28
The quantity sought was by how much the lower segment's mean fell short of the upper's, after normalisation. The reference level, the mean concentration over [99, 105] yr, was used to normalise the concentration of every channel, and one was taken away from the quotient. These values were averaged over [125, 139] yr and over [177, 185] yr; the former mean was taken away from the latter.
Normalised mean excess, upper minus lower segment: 0.11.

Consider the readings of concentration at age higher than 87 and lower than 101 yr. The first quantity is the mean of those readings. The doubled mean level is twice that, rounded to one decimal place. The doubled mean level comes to 15.8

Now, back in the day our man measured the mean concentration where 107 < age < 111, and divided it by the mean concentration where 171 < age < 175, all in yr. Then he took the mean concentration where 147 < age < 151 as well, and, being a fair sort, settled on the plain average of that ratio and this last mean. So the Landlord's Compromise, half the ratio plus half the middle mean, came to 4.04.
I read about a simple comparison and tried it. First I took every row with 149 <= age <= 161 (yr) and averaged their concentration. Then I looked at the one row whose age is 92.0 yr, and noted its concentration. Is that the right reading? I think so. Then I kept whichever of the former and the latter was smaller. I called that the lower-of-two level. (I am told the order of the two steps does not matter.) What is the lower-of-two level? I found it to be 7.5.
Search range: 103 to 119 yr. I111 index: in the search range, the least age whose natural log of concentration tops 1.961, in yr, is 104.0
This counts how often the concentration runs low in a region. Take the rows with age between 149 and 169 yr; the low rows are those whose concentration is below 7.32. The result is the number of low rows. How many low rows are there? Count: 1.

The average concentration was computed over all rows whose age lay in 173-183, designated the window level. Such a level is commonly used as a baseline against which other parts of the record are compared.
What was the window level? 7.87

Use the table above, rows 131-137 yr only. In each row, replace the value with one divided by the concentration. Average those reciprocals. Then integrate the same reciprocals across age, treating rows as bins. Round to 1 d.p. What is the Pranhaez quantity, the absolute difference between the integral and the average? 0.7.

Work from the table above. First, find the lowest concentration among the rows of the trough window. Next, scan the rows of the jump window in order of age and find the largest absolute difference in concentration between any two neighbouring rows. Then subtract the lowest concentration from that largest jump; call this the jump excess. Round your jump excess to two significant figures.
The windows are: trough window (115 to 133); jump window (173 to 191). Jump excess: -5.1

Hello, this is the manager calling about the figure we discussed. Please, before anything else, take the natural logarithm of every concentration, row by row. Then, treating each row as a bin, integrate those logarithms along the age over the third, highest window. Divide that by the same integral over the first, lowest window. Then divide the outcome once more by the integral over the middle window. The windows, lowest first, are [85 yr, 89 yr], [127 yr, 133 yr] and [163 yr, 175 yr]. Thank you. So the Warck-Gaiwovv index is 0.25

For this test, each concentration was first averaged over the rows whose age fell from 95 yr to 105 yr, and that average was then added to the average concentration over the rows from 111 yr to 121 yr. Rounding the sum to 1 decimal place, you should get 13.8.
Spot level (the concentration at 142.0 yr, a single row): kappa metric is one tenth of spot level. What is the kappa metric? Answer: 0.71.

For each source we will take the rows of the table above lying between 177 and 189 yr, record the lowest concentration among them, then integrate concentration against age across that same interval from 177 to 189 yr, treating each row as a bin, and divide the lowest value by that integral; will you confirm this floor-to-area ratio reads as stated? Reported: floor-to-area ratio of 0.0801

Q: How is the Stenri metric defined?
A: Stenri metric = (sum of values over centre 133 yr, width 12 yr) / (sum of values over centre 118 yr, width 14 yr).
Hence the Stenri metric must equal 0.99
